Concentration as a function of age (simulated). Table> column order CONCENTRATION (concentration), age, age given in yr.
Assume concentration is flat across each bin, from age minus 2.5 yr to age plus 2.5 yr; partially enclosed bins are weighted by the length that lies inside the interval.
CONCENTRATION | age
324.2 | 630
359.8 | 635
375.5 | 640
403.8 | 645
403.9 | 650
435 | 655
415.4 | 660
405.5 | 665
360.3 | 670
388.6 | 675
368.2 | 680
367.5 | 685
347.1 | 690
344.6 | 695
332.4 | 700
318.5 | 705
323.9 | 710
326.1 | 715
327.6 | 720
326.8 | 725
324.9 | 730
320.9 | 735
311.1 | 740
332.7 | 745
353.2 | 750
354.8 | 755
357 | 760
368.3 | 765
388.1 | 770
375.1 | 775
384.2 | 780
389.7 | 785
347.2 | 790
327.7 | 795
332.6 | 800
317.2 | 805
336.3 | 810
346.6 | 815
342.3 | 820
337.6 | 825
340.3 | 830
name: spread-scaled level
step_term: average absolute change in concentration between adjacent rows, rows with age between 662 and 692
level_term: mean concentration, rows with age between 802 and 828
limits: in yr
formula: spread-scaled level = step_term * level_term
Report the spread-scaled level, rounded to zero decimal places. 7728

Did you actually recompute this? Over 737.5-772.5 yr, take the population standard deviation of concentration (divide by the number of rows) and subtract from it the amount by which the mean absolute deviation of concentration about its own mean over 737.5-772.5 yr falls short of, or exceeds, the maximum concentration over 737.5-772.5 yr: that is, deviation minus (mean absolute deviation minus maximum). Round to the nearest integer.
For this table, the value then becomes 394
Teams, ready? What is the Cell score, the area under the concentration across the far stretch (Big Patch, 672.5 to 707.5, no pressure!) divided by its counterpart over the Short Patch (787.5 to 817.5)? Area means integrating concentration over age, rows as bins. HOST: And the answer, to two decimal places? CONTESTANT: 1.23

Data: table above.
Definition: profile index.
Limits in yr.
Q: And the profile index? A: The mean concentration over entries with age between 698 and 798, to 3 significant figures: 345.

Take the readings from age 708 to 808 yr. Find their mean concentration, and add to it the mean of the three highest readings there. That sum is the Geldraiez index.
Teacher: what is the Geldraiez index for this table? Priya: 732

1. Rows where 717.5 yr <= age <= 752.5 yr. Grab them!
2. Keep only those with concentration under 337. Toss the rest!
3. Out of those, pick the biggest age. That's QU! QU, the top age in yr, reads 745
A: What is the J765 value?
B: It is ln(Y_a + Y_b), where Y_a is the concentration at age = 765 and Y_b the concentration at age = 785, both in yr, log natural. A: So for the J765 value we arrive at 6.63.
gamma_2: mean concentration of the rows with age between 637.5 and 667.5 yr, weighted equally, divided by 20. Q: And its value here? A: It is 20.3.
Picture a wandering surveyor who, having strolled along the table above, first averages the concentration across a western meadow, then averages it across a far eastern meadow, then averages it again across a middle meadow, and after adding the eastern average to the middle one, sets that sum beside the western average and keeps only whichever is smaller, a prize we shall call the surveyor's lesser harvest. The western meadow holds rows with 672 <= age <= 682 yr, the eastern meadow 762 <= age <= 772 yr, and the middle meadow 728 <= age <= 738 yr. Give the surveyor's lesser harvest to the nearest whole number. 378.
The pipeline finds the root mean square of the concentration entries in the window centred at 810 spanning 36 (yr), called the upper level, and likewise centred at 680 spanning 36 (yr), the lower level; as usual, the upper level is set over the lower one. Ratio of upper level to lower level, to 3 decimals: 0.905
